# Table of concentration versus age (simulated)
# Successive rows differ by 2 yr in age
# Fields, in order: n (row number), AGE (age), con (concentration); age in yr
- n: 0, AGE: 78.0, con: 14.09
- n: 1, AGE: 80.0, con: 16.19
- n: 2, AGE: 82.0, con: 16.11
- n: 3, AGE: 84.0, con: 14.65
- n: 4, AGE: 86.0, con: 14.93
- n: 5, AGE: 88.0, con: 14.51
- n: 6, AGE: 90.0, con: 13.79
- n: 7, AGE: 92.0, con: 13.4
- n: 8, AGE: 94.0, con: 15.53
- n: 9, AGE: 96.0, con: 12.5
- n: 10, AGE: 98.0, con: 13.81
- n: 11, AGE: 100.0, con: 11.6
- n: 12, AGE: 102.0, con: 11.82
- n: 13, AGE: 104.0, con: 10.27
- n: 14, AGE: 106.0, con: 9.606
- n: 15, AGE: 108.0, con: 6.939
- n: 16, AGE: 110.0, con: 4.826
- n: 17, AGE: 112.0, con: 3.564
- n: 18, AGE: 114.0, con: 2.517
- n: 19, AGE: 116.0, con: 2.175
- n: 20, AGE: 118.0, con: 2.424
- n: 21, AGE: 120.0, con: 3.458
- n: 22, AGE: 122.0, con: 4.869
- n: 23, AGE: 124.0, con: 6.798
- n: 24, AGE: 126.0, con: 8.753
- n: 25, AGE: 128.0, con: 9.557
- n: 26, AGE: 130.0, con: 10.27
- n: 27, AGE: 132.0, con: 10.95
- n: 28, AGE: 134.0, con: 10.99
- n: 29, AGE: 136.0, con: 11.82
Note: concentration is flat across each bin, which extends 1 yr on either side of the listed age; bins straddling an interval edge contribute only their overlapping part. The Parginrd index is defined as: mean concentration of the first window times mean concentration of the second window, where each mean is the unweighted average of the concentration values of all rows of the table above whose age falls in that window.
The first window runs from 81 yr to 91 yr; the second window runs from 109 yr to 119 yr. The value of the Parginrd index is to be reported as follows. 46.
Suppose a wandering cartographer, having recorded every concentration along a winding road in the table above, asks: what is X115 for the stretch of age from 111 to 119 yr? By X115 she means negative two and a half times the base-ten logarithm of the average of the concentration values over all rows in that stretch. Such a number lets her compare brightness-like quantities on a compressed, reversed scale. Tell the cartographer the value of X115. -1.07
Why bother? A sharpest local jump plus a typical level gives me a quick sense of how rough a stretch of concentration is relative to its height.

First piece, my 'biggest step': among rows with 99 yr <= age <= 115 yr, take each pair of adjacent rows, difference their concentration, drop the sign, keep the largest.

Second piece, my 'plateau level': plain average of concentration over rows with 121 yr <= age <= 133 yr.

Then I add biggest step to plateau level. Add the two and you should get 11.2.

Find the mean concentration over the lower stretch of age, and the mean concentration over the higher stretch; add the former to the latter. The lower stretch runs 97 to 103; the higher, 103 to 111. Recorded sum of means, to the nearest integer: 20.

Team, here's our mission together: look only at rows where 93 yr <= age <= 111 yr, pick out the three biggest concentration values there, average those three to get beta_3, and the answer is 13.9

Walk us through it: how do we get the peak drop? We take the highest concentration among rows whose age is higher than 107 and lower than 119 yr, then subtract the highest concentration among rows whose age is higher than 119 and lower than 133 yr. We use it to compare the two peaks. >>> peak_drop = -4.0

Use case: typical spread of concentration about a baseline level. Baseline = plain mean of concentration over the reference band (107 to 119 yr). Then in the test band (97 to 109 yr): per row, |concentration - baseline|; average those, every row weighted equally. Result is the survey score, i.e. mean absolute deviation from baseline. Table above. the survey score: 6.9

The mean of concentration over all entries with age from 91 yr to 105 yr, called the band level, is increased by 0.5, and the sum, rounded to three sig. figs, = 13.2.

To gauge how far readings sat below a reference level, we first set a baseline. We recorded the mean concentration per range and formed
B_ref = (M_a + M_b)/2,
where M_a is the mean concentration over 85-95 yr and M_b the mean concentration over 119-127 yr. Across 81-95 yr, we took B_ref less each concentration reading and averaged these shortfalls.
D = -4.5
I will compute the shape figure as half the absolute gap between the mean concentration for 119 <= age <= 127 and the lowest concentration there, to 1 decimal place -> 1.3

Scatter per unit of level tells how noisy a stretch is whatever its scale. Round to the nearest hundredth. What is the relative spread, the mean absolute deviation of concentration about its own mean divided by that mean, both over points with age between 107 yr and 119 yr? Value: 0.38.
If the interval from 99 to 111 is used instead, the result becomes 0.24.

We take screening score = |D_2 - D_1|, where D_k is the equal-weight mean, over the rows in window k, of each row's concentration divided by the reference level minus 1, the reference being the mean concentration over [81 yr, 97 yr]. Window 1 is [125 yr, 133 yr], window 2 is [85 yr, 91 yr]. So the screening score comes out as 0.31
